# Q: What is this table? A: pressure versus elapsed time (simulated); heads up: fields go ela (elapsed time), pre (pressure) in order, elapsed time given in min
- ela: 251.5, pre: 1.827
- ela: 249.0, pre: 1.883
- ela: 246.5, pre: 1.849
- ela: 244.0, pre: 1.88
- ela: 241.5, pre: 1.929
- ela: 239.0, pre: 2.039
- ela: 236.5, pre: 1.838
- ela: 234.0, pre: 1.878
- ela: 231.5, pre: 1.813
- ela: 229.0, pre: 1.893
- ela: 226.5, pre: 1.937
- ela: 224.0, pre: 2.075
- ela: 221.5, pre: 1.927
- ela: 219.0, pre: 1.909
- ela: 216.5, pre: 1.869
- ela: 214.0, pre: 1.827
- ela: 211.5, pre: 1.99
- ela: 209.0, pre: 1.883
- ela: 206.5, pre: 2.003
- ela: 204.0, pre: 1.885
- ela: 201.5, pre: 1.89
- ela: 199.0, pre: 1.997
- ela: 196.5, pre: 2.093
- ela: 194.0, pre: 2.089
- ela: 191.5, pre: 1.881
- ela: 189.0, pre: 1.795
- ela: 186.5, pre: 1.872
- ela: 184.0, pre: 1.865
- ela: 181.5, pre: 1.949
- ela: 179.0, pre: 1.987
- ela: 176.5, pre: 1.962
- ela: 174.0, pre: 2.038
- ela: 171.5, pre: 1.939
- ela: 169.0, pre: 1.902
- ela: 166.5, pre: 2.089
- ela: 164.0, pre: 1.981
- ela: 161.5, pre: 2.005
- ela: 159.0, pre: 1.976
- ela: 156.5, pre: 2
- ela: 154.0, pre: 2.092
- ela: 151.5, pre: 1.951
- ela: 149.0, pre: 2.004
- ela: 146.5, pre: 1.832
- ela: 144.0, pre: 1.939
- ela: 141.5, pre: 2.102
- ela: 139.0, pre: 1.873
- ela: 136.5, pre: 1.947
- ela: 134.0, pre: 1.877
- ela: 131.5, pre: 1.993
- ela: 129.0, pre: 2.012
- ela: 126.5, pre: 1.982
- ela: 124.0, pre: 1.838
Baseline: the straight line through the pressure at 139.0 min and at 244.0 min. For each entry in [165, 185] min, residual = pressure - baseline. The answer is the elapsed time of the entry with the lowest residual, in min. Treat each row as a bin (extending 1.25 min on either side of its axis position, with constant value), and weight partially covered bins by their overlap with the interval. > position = 184.0 min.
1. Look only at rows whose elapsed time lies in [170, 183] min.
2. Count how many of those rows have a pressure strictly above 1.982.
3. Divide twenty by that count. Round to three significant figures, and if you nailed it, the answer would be 10.0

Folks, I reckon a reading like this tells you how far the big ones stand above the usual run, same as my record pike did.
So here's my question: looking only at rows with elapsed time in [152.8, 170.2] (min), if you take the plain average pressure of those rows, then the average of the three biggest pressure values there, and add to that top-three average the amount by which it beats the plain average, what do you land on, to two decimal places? 2.12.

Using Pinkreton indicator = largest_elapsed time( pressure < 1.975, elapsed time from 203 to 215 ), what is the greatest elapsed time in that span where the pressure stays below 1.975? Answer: 214.0 min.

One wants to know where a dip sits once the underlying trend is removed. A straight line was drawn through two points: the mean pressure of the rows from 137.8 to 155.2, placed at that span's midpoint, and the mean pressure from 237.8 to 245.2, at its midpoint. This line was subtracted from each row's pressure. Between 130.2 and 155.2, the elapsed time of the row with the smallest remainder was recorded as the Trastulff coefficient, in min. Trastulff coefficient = 146.5 min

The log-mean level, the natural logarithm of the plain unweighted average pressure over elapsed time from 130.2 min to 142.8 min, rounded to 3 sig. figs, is 0.672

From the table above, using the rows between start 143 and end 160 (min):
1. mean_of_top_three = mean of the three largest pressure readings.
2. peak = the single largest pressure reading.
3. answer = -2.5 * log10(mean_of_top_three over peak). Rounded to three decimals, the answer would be 0.032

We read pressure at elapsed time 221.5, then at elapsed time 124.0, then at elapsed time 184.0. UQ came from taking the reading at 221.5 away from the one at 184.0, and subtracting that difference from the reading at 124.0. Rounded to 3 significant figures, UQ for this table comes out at 1.90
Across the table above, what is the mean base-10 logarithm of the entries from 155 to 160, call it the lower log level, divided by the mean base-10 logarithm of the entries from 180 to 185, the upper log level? 1.06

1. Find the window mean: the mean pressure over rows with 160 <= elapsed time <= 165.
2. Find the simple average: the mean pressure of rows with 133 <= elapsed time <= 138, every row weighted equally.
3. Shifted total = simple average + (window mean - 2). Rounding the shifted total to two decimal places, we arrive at 1.90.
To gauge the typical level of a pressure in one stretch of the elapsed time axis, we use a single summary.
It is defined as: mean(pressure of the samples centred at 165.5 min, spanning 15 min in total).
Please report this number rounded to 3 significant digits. 1.98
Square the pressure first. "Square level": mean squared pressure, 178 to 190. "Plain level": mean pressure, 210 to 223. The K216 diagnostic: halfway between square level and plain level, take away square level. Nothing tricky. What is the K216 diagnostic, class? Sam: -0.84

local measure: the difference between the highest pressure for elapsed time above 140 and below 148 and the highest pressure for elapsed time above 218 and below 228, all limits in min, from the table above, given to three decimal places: 0.027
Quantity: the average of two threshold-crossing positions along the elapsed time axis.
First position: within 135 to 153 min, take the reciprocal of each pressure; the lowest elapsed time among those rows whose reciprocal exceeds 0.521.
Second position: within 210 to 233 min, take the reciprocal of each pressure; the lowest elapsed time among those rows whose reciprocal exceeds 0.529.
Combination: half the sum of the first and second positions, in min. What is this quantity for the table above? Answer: 176.5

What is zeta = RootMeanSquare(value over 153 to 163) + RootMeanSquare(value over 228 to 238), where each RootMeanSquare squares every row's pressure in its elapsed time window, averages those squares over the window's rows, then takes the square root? 3.87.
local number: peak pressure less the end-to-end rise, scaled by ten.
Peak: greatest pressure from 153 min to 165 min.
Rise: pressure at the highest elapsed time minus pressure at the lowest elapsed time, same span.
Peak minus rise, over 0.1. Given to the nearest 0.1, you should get 22.0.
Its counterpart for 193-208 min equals 21.8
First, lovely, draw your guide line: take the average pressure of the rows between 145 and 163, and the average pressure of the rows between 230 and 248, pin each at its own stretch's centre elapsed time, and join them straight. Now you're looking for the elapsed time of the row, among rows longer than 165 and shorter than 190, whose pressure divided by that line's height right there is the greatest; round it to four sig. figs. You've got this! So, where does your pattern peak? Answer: 166.5 min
